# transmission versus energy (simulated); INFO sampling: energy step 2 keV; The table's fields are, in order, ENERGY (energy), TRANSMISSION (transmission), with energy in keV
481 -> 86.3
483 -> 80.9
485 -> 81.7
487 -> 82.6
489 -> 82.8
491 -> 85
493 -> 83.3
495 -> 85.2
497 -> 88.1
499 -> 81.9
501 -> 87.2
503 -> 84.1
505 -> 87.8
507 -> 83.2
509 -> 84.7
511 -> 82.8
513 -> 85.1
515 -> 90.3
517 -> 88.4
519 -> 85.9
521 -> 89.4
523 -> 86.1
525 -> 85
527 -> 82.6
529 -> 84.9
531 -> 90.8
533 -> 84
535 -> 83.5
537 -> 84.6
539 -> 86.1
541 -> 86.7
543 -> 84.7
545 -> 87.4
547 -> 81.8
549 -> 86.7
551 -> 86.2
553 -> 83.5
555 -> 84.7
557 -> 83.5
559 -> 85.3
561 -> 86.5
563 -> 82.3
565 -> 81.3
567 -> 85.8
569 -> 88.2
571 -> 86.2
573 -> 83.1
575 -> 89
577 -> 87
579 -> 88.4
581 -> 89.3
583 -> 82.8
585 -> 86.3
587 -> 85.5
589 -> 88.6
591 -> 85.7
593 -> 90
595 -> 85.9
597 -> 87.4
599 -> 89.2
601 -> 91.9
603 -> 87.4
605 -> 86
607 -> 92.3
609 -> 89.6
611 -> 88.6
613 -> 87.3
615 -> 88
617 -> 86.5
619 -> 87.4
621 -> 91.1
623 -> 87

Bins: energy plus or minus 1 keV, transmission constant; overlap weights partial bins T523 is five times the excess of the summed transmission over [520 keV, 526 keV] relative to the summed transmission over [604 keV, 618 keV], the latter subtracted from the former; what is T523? -1789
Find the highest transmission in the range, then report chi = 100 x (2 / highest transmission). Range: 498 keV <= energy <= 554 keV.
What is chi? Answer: 2.20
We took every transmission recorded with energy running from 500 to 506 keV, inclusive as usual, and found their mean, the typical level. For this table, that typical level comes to 86.4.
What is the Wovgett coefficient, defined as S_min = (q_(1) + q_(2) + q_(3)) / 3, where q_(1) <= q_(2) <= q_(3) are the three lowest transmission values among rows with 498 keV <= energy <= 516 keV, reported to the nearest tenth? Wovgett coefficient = 82.6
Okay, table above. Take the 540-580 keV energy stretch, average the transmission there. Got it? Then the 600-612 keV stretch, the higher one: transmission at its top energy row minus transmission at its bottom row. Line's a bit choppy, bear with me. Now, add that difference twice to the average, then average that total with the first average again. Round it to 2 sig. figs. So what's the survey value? 82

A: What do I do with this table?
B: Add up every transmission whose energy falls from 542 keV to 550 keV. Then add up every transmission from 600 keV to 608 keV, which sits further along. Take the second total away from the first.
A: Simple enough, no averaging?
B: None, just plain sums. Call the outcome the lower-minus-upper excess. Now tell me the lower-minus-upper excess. -17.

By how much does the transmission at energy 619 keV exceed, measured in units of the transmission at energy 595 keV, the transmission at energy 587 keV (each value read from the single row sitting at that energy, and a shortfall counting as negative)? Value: 0.022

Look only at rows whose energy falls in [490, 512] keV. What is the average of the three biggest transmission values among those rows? 87.7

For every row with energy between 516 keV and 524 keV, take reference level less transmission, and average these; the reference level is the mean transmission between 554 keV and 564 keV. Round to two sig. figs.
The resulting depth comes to -3.0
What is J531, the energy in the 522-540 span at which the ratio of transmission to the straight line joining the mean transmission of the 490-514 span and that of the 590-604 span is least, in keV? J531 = 527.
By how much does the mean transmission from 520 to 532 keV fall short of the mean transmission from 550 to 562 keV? -1.5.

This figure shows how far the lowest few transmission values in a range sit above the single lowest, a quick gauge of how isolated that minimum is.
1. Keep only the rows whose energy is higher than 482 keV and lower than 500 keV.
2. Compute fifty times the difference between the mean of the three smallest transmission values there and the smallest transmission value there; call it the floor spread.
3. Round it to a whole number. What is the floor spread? 30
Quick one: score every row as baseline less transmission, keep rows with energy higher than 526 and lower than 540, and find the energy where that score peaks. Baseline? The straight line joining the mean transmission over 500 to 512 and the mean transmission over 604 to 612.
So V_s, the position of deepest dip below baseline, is 527 keV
